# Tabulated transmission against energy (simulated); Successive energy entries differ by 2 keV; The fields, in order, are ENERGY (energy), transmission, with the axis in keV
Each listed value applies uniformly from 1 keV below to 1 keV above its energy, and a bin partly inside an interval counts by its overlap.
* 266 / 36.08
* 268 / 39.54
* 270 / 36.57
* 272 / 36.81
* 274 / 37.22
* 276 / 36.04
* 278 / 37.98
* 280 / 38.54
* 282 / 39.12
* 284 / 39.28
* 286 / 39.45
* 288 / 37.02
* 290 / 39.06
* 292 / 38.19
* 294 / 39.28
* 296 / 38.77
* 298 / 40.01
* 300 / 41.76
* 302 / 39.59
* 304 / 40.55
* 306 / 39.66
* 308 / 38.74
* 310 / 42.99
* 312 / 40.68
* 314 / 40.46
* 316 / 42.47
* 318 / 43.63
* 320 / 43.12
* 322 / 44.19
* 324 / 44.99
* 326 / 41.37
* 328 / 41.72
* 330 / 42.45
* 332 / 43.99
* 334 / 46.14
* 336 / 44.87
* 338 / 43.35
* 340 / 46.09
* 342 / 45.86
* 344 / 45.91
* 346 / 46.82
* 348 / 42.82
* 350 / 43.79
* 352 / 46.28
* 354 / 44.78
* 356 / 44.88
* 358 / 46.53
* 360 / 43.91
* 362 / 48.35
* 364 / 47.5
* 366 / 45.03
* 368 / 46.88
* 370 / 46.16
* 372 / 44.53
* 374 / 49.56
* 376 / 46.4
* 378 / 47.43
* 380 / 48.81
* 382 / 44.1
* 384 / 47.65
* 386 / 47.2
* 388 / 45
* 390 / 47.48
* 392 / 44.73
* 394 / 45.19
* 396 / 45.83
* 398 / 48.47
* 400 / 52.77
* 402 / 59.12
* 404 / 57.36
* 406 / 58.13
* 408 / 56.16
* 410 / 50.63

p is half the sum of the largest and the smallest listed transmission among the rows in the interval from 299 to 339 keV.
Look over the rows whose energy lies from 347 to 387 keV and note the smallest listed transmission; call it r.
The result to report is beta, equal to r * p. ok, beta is 1817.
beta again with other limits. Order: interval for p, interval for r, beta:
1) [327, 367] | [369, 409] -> 1986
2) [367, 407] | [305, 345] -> 1999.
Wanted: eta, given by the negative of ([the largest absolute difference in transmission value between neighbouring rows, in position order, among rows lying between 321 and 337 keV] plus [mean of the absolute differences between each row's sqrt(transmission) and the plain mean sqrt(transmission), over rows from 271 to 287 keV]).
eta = -3.7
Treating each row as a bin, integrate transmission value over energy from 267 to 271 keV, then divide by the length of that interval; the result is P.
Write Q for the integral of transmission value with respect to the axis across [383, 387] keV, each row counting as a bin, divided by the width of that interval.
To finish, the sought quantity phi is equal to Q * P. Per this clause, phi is 1805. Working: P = 38.1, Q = 47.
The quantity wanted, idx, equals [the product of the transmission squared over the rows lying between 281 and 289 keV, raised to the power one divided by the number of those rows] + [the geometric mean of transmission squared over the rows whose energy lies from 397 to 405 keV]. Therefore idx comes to 4443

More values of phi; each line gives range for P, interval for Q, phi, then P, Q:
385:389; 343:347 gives 2137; 46.1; 46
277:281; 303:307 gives 1534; 38.3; 40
